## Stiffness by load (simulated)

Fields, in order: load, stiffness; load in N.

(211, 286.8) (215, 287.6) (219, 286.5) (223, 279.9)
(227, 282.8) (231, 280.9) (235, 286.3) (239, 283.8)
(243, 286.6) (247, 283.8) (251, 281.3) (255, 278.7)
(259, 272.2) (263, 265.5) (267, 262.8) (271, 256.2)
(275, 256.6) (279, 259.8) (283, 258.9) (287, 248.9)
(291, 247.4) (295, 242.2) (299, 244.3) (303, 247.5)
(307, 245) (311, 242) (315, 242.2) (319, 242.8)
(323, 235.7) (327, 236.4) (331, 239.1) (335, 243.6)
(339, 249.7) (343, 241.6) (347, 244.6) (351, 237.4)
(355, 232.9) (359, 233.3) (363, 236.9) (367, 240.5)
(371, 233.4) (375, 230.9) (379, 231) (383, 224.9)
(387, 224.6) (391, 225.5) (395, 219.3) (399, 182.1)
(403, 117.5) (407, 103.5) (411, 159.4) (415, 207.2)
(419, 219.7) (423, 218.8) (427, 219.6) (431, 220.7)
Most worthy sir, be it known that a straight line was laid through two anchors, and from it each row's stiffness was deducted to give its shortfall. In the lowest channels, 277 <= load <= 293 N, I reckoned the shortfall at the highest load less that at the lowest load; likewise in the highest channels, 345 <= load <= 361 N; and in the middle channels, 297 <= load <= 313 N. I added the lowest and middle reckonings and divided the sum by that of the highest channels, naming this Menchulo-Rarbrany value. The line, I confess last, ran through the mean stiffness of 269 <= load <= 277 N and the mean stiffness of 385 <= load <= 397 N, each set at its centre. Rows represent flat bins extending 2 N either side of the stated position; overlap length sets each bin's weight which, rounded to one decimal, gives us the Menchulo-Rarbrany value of 1.0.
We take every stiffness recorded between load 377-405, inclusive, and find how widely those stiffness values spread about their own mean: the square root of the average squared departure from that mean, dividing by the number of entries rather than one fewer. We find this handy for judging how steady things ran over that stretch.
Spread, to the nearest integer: 38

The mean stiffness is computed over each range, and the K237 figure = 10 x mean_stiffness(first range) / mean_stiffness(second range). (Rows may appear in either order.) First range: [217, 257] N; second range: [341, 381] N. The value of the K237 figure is 12.0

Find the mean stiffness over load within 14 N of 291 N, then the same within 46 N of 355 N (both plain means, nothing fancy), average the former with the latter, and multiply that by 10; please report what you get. 2417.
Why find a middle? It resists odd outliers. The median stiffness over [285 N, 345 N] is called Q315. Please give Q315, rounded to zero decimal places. 243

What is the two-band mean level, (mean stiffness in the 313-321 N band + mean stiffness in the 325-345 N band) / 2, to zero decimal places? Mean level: 242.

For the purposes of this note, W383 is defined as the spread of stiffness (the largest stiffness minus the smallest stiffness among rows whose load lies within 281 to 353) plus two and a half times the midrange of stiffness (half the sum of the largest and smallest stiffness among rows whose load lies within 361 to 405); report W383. 471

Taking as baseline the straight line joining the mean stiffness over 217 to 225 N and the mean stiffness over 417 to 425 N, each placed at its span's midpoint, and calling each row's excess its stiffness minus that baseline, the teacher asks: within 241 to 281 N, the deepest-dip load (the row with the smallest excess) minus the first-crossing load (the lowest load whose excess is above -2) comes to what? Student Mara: 28 N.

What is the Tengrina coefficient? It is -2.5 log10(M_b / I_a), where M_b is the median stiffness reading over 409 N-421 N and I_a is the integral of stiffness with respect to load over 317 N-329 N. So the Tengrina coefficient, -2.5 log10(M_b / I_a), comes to 2.85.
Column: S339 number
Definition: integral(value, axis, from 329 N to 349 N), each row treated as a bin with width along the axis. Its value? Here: 4874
